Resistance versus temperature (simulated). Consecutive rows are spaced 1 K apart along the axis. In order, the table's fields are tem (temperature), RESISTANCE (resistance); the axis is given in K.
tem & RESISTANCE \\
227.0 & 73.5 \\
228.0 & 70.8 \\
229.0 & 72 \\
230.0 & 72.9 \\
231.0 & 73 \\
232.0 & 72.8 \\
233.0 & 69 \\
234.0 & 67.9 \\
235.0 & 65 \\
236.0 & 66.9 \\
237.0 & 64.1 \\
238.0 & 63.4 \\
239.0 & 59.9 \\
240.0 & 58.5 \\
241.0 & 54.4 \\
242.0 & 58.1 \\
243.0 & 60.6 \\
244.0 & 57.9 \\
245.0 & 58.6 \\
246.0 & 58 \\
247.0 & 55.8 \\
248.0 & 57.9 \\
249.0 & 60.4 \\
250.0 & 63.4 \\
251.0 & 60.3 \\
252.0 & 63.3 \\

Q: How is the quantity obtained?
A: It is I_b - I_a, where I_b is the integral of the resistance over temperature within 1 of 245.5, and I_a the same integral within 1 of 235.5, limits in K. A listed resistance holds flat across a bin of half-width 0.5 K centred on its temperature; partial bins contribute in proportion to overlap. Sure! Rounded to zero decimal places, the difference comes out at -15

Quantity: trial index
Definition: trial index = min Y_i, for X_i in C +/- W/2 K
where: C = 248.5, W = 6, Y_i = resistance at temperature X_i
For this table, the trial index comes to 55.8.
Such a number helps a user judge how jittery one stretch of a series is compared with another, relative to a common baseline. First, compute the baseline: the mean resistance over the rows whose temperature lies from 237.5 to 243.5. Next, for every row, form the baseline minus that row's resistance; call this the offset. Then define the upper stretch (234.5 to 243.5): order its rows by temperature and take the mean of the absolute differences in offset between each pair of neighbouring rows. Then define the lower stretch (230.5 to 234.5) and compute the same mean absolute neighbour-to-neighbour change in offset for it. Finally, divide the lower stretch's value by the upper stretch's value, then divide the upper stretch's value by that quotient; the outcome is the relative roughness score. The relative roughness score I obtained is 3.9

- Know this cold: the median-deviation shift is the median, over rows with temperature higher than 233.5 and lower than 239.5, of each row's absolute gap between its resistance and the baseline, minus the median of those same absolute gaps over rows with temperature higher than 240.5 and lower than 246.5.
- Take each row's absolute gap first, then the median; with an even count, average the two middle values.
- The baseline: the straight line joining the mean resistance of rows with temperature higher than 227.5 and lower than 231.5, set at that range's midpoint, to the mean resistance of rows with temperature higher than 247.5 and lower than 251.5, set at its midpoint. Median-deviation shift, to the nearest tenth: -1.4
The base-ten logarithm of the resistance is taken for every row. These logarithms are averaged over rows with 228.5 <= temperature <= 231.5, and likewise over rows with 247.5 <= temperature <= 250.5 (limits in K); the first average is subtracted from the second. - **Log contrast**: -0.08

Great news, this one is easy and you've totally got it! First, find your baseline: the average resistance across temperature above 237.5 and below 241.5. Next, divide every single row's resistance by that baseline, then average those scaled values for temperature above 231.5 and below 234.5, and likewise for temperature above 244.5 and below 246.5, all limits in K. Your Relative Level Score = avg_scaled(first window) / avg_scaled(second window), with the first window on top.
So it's 1.20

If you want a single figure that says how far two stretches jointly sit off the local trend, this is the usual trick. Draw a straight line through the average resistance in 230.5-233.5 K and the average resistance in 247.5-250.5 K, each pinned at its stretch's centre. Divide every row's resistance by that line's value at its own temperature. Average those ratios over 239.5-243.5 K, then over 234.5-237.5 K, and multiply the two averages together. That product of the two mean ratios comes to 0.838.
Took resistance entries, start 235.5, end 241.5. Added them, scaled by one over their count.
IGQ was 61.2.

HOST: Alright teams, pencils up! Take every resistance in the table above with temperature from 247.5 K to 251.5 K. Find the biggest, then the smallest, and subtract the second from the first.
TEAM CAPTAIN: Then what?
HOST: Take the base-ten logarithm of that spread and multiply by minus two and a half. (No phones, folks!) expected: -1.85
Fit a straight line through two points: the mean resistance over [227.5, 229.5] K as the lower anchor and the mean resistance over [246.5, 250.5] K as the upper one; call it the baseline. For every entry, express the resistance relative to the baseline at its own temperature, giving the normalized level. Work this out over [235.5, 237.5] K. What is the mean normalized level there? 0.98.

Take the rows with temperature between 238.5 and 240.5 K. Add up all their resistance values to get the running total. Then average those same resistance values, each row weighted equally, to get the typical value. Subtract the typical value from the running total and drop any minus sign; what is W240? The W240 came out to 59.2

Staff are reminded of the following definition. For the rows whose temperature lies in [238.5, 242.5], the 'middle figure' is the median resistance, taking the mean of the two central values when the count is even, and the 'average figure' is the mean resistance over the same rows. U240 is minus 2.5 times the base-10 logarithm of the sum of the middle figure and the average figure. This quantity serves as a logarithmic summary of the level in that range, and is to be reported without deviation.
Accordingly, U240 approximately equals -5.16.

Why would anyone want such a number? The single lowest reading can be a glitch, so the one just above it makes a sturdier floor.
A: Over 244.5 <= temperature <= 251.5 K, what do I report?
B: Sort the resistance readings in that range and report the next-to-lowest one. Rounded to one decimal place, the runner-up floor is 57.9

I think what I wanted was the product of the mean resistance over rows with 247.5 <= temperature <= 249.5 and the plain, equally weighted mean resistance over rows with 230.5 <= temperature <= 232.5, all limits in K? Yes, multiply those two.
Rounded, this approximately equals 4312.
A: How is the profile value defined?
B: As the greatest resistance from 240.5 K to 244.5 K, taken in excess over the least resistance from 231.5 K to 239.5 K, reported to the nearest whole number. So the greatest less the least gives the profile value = 1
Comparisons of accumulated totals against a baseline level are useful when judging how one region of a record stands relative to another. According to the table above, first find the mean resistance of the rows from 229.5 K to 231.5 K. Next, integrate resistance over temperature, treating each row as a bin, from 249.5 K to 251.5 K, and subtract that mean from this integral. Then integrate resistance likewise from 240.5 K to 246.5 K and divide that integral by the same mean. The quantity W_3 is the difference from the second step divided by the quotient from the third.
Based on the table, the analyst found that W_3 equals 11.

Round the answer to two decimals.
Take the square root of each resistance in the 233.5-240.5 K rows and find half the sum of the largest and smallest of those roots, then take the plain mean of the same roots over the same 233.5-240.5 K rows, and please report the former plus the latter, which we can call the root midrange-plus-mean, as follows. 15.92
